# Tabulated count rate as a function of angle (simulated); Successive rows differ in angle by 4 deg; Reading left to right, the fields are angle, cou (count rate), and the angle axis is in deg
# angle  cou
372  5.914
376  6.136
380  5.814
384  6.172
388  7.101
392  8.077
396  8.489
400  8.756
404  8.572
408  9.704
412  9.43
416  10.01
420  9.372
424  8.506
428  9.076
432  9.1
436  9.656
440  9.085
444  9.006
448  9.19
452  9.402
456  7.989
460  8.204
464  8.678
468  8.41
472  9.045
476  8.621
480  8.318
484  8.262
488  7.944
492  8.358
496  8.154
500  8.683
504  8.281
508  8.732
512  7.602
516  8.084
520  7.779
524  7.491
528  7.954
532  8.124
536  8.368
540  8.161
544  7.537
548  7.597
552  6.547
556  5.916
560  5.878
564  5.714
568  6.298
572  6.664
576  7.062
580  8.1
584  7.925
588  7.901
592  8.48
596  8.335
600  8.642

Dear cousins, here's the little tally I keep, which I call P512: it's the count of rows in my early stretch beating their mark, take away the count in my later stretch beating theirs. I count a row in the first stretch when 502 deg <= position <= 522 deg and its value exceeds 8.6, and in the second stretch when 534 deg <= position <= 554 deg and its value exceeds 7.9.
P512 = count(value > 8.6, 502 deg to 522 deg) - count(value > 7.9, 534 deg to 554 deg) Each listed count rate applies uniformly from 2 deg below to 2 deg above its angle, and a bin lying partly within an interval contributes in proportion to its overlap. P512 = -1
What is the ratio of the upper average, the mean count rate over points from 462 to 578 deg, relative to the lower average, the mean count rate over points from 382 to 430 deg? 0.90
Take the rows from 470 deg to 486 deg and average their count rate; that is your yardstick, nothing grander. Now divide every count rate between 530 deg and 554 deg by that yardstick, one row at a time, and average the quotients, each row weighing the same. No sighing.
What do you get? 0.90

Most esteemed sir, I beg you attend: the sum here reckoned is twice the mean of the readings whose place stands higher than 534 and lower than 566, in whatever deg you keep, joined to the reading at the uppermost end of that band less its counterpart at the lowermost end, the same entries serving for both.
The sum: 11.3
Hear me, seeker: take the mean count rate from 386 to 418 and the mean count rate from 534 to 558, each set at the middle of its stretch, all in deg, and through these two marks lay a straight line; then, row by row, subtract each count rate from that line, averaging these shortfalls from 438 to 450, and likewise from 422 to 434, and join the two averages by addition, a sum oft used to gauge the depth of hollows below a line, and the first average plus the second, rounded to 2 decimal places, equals -1.12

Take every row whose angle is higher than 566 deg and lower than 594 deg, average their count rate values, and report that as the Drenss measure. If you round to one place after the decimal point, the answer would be 7.5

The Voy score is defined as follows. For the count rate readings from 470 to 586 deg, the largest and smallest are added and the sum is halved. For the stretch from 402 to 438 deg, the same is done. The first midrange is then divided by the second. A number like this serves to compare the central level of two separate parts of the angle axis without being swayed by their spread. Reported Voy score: 0.80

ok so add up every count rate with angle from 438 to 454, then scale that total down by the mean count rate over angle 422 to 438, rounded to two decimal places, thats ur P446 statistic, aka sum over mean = 4.04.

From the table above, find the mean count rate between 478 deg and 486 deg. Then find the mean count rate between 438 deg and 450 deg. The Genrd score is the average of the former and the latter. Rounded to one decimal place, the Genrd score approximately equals 8.7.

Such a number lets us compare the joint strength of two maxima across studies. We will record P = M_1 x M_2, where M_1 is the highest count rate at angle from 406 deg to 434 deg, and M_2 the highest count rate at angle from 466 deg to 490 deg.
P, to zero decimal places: 91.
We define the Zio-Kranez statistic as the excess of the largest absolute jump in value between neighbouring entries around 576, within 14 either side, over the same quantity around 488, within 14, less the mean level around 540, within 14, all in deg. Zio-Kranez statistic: -7.2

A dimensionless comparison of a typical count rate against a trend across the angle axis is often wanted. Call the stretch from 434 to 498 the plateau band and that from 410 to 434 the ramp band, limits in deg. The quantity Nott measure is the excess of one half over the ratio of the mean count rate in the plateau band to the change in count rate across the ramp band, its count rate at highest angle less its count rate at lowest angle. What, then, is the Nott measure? 27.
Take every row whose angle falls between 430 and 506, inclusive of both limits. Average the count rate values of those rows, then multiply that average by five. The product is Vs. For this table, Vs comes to 43.3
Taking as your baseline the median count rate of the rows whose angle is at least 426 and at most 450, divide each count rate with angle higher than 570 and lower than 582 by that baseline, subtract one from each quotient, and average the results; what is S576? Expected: -0.20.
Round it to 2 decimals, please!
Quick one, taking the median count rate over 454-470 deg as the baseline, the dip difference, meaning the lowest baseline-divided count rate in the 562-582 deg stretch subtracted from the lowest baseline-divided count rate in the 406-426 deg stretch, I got 0.34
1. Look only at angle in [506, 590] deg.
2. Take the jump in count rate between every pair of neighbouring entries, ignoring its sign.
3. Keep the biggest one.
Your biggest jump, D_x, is 1.1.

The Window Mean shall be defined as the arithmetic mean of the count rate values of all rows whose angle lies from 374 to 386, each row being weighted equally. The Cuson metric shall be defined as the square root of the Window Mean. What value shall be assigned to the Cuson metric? 2.5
